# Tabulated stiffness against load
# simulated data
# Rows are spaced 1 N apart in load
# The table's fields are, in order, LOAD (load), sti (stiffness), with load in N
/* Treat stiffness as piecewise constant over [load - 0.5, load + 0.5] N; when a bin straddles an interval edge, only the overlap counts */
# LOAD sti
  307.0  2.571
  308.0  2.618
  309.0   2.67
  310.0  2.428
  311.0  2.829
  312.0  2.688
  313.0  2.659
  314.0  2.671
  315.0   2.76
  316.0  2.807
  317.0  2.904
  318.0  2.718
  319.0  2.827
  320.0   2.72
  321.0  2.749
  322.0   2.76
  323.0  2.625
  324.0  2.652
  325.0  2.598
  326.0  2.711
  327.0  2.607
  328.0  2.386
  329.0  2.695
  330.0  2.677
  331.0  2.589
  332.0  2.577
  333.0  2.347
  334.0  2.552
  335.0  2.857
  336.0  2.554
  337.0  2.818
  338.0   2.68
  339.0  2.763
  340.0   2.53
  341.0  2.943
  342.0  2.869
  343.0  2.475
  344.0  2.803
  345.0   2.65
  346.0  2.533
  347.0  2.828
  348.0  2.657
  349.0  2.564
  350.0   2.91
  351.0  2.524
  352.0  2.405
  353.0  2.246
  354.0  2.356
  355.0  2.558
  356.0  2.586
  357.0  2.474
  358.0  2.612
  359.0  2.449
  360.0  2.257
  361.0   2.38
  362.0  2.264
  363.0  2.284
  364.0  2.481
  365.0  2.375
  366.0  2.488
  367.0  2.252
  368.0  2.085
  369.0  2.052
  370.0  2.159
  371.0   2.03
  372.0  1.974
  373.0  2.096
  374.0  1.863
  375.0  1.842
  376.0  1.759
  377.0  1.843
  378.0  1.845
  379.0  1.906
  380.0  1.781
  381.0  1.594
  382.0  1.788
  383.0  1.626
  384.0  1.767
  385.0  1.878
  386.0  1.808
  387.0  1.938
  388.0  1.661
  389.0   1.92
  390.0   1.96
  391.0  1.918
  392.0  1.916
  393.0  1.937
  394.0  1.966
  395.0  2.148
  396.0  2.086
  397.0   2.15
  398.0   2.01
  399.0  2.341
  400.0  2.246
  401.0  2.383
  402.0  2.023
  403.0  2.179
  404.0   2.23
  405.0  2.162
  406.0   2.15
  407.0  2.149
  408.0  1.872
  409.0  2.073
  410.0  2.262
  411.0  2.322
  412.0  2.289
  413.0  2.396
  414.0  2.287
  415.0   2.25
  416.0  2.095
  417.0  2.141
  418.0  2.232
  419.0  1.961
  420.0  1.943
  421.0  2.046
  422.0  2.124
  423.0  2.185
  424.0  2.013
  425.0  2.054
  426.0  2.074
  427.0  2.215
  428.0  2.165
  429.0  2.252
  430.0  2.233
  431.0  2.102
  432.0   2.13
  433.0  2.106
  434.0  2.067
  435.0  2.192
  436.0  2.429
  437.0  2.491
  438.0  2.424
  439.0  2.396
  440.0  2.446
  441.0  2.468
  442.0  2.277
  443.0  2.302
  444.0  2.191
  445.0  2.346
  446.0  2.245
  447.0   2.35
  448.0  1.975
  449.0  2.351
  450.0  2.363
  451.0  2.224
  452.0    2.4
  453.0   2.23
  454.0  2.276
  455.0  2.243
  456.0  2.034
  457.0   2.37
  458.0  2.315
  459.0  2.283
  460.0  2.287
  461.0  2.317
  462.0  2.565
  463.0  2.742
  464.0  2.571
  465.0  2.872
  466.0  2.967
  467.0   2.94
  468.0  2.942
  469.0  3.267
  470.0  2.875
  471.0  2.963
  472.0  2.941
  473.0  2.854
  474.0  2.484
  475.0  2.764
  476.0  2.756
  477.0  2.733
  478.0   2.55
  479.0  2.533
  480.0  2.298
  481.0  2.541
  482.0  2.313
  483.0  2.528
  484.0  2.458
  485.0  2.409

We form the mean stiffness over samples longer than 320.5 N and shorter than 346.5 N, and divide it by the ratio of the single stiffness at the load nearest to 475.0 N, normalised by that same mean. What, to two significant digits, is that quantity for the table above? 2.5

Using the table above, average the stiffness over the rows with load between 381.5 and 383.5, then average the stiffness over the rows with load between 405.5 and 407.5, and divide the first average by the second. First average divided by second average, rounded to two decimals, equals 0.79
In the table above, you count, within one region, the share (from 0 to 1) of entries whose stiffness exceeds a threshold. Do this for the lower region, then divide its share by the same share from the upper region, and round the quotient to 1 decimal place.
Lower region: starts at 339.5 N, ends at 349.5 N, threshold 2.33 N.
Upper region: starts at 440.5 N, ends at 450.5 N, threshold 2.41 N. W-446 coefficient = 10.0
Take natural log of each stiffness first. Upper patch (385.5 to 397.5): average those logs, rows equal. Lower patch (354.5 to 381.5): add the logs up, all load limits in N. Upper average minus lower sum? -20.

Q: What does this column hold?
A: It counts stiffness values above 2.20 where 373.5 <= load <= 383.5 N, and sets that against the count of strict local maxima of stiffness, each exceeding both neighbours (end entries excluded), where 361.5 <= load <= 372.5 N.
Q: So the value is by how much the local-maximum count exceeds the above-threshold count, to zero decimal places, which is 3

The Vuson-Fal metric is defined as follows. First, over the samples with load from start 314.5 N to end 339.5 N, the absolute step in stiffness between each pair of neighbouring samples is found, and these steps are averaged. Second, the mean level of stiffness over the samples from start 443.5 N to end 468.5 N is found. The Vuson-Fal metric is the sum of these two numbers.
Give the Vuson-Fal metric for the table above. 2.55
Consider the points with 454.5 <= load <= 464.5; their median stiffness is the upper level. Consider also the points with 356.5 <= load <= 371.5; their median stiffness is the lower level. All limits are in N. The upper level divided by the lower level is 1.01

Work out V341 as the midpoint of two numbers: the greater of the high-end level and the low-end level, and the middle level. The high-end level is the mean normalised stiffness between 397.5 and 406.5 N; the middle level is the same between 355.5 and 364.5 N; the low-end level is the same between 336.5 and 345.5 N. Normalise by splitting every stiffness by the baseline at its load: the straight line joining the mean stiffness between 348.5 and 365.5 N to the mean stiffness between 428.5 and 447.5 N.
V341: 1.04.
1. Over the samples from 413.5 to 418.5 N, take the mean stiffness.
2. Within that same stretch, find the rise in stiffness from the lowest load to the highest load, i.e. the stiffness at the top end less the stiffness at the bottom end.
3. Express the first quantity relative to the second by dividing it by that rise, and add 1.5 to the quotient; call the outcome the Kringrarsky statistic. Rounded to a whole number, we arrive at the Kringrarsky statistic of -39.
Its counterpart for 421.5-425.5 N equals -28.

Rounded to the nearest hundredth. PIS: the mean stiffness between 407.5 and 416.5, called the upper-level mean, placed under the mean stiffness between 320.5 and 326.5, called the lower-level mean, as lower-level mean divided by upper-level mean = 1.22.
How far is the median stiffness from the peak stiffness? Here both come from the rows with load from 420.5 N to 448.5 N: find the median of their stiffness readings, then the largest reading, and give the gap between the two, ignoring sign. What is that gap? 0.29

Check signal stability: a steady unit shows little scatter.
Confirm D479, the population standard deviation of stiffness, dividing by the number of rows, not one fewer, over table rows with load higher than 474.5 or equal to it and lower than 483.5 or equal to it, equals 0.164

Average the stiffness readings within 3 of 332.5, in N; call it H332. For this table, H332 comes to 2.6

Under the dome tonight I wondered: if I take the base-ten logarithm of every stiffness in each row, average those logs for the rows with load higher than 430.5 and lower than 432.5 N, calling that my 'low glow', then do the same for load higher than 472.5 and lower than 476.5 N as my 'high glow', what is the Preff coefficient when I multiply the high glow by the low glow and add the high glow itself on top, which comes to 0.57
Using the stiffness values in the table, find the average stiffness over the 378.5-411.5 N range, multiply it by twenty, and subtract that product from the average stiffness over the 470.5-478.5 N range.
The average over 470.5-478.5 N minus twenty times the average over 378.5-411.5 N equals -37.3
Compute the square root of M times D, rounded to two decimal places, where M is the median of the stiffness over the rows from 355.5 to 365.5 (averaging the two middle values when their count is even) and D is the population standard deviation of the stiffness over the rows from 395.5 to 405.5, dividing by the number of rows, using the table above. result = 0.53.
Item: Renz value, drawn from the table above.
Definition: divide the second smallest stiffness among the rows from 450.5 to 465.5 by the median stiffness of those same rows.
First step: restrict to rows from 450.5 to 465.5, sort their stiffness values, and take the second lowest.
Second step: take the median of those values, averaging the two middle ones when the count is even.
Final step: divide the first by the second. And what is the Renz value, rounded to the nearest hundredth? 0.96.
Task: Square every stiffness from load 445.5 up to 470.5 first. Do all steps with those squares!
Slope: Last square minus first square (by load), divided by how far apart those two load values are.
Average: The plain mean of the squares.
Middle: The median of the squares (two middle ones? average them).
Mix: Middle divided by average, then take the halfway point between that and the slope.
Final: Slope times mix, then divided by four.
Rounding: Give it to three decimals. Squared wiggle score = 0.017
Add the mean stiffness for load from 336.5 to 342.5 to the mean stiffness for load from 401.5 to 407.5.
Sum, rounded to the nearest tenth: 4.9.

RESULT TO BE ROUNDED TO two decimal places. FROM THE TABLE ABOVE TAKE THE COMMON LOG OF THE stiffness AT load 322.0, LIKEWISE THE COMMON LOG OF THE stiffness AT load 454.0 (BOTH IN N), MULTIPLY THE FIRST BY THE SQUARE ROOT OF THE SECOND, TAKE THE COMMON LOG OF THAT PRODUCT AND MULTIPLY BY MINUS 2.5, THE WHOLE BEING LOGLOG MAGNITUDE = 1.45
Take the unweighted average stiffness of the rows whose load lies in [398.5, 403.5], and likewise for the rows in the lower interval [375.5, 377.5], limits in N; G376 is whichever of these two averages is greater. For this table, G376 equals 2.23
